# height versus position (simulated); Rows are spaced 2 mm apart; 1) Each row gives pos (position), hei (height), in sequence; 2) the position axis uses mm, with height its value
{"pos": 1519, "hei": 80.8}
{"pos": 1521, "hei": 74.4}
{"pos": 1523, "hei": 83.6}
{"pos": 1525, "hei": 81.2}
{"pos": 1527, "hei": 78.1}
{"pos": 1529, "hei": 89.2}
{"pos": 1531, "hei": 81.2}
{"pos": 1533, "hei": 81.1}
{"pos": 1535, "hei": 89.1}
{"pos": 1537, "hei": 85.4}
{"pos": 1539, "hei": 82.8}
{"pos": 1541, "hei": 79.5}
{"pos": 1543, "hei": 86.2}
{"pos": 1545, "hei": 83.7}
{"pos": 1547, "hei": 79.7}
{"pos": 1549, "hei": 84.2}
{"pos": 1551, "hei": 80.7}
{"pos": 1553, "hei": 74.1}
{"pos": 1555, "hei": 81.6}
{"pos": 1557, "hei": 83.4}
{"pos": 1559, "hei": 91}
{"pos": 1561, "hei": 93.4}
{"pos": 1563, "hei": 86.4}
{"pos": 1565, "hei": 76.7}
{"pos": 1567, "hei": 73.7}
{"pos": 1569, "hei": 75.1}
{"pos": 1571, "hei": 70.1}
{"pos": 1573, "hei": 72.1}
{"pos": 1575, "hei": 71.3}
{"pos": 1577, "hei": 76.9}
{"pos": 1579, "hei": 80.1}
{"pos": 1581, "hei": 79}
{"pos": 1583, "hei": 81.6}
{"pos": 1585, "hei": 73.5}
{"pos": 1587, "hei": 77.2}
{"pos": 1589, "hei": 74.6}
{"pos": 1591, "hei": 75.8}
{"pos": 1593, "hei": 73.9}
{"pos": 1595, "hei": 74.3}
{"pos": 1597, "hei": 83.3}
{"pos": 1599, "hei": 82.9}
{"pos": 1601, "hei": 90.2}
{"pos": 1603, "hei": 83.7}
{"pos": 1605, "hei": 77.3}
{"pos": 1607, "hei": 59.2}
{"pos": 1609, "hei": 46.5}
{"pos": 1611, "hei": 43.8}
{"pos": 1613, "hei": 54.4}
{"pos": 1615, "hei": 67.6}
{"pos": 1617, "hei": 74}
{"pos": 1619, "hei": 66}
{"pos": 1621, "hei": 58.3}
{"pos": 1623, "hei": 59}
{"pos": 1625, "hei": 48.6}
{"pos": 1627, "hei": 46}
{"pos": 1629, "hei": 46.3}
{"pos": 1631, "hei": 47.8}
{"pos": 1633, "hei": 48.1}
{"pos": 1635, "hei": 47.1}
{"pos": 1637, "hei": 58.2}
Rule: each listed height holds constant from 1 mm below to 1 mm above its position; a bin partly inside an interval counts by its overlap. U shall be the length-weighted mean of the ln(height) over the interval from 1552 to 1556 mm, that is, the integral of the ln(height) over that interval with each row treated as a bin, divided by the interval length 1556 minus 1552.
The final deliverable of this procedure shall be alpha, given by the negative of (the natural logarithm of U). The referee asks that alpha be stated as -1.47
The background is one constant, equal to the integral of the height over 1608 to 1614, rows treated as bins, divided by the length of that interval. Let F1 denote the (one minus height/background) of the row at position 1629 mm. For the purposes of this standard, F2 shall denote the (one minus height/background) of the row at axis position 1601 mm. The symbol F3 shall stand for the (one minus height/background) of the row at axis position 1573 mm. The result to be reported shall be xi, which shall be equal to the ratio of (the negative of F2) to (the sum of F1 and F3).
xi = -1.91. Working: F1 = 0.0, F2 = -0.87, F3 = -0.49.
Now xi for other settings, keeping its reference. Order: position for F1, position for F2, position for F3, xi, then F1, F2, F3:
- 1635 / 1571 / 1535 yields -0.55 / 0.0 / -0.45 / -0.85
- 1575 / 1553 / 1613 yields -0.88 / -0.5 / -0.54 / -0.13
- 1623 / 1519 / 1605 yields -0.82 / -0.2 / -0.68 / -0.60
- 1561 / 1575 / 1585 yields -0.33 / -0.9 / -0.48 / -0.52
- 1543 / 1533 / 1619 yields -0.59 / -0.8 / -0.68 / -0.37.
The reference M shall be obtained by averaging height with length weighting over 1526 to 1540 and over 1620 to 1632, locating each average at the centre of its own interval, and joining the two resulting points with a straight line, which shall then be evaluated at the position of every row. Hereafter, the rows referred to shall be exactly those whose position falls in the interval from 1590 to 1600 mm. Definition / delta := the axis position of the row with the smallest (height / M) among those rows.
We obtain 1593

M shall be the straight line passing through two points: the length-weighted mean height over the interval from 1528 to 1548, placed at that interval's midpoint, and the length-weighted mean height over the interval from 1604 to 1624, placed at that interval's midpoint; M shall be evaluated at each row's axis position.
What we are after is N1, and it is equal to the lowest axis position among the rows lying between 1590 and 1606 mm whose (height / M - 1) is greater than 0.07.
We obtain 1591 mm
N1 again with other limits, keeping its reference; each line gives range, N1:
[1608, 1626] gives 1615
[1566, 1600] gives 1579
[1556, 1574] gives 1559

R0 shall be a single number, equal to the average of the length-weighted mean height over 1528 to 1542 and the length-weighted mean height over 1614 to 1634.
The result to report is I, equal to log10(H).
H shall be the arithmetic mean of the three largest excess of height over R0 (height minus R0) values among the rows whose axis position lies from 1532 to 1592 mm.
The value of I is 1.32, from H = 21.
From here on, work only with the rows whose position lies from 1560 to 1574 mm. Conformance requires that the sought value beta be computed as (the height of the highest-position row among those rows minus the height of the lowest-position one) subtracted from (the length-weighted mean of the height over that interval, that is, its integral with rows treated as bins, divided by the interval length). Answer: 100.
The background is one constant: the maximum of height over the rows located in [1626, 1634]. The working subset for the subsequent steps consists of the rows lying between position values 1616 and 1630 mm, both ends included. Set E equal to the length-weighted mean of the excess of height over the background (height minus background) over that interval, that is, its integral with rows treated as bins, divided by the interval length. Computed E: 9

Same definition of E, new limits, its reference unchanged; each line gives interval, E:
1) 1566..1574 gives 25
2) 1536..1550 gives 35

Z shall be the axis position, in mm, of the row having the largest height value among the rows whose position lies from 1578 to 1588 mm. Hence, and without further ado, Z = 1583 mm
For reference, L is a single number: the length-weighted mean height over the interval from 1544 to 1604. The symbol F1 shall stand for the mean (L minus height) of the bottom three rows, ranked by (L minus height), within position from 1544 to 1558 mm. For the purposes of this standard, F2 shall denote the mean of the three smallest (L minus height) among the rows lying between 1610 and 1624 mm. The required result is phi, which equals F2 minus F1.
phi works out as 15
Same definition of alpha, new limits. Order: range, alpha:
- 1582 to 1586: -1.47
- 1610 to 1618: -1.40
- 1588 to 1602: -1.47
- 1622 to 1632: -1.36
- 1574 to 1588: -1.47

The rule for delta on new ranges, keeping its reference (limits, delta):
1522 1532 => 1527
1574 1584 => 1575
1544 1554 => 1553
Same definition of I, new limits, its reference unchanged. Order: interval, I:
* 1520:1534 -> 1.16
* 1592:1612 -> 1.19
